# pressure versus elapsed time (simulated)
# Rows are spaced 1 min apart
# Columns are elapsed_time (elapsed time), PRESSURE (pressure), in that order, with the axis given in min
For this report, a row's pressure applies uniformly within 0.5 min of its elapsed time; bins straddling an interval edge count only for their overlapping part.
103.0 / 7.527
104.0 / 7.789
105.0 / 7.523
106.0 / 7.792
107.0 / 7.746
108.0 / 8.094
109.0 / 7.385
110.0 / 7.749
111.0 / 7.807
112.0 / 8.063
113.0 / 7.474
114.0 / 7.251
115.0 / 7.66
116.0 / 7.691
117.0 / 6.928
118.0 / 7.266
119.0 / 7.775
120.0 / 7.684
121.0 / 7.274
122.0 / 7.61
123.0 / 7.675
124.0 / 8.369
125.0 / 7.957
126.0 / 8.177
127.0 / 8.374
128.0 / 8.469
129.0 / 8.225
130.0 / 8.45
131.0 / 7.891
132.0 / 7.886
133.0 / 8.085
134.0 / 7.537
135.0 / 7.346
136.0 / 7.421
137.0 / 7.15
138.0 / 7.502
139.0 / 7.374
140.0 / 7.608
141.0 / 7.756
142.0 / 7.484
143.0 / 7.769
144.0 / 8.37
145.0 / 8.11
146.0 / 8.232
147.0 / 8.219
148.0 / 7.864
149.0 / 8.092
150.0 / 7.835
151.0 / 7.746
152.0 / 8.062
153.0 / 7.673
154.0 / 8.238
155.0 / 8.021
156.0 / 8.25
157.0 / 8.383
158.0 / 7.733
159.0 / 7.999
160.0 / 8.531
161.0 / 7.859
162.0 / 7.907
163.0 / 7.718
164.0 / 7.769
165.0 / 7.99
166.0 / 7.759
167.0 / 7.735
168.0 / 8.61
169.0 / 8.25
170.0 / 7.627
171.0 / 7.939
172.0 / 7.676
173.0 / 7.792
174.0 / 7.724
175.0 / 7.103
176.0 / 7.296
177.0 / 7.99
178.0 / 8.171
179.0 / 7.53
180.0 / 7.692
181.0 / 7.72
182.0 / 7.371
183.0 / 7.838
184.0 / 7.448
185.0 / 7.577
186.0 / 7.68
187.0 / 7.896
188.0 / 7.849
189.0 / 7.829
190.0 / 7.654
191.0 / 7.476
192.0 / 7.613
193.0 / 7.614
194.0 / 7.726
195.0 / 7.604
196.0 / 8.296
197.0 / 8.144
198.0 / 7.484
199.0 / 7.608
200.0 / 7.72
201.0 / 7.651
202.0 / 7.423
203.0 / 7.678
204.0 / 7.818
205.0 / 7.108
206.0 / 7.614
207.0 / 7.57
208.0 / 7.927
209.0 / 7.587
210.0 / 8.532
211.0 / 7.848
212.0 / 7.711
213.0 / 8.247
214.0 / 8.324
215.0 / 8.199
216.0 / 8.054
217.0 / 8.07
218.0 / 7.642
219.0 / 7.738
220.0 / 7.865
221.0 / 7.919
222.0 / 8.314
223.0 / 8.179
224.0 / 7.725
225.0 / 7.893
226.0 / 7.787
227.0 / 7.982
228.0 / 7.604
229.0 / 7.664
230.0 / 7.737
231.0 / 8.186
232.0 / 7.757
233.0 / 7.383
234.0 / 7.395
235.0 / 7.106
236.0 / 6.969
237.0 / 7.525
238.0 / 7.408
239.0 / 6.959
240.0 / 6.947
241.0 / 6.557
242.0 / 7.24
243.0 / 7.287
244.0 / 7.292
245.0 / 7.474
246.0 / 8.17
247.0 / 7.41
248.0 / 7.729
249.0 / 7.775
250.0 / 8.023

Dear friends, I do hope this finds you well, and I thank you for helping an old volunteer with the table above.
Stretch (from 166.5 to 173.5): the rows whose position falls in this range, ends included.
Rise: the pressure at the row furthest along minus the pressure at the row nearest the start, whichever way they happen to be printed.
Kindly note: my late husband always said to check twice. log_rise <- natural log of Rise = -2.9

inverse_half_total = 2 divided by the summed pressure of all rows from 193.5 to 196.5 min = 0.085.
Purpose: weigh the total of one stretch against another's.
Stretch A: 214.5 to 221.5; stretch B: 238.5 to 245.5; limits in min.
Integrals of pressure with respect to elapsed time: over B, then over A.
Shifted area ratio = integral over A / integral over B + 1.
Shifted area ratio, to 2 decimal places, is 2.12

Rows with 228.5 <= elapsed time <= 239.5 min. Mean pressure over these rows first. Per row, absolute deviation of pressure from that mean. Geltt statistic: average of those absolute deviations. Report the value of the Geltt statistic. 0.283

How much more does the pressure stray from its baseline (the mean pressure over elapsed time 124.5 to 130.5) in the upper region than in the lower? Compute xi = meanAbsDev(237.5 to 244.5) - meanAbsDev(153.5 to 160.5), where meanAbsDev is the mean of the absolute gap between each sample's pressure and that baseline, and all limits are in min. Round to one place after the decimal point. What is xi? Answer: 1.0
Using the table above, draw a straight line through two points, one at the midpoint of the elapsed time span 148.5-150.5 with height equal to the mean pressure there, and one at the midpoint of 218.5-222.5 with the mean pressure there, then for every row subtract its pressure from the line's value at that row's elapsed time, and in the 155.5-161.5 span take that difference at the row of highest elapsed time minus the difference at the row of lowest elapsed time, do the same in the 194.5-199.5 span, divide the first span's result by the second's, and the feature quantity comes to -92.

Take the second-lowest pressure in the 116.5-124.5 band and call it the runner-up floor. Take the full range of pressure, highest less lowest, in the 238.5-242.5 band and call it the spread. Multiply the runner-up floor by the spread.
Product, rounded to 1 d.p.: 5.0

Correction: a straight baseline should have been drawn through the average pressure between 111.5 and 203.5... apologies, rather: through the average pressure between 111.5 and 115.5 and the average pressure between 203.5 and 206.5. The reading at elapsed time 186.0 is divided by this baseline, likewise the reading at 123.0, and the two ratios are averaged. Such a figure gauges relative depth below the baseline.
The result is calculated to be 1.01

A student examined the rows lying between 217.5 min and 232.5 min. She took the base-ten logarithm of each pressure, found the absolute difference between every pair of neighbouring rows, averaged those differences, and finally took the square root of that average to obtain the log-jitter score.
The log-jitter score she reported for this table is 0.111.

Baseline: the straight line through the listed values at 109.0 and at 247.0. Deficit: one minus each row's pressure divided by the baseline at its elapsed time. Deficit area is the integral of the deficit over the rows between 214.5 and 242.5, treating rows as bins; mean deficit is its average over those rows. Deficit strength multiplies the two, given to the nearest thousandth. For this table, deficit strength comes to 0.027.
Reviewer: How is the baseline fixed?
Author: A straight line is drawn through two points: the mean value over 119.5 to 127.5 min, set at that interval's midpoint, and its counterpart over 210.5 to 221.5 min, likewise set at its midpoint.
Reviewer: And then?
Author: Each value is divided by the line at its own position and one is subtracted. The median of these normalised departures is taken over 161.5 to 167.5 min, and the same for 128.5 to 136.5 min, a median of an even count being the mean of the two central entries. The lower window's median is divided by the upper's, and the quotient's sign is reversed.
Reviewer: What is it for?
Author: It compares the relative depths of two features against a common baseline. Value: -0.05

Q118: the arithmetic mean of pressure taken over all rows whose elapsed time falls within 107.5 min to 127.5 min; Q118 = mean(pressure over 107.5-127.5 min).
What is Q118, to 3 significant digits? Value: 7.71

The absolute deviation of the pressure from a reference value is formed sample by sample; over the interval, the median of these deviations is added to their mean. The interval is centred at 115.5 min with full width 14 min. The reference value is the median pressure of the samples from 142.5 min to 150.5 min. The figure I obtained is 1.0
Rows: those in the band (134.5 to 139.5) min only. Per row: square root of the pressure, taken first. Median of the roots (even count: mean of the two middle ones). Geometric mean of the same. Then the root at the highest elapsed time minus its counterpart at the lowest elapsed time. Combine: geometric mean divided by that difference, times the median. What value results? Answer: 1427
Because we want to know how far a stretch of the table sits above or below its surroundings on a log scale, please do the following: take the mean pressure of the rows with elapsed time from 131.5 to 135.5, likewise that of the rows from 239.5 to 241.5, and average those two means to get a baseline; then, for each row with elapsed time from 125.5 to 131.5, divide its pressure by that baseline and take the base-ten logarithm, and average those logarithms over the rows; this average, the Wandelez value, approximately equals 0.058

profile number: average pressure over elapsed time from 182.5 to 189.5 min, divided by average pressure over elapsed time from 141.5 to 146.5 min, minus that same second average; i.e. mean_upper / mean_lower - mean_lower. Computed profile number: -7.03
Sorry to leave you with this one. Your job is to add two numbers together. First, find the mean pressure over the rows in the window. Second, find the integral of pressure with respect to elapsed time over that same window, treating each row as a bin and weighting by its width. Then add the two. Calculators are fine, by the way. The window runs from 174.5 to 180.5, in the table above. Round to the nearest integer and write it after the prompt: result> 53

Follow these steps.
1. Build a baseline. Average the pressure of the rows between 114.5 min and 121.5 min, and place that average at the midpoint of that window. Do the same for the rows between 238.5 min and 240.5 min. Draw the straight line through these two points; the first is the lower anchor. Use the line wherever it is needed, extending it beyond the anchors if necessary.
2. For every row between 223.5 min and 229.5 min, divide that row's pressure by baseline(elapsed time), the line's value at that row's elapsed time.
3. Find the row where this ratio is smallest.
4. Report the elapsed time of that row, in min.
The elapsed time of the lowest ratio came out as 228.0 min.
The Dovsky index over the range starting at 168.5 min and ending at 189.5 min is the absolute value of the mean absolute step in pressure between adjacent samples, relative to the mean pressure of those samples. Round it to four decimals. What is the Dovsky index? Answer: 0.0364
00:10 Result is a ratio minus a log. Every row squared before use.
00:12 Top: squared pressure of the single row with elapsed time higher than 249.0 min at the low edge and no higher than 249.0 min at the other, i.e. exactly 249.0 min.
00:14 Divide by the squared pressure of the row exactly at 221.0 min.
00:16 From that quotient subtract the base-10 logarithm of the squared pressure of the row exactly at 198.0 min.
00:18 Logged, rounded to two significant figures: -0.78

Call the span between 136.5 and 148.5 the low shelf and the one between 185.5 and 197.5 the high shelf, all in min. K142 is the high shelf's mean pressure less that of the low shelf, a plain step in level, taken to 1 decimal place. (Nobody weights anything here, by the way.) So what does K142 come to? 0.0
